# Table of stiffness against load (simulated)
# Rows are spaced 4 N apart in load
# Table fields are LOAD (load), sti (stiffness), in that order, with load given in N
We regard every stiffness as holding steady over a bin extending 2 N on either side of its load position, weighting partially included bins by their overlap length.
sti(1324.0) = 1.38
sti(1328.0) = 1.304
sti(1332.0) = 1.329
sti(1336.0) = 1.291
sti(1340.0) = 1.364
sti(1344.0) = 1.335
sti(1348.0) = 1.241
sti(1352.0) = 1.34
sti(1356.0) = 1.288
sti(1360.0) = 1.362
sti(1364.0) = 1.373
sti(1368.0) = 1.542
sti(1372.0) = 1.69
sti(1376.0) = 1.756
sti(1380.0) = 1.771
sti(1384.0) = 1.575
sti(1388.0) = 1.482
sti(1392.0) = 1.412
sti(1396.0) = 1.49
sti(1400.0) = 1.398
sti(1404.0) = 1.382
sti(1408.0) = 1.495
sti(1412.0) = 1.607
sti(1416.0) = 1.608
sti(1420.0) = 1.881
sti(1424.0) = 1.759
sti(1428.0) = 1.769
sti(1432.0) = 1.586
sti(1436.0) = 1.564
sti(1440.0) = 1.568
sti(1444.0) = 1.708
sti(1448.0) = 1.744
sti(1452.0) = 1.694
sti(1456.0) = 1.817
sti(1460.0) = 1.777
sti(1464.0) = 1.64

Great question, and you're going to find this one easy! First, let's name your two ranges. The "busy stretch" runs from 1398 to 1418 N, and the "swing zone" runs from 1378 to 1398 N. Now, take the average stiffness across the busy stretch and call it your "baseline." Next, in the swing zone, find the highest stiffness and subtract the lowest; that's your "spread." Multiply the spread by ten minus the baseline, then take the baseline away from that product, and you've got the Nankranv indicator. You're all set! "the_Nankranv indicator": 1.6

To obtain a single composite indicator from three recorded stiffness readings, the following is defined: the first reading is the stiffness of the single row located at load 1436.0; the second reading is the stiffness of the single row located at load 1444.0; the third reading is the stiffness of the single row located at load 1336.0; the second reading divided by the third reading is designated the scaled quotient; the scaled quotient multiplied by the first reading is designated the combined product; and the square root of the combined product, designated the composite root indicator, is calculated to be 1.44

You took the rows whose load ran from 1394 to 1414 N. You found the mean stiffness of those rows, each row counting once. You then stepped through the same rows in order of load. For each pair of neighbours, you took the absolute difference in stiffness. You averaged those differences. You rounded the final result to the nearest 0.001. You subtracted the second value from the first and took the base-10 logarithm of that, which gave 0.143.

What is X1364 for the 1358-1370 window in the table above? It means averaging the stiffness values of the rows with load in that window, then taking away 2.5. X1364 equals -1.07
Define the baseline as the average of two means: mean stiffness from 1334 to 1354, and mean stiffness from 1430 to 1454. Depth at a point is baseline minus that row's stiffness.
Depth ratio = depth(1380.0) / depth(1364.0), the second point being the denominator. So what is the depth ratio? -2.8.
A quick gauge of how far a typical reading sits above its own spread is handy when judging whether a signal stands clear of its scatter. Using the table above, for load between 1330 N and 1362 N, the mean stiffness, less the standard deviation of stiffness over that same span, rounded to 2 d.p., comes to 1.28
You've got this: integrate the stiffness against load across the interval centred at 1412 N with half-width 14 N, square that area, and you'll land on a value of 1982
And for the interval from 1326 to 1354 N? 1355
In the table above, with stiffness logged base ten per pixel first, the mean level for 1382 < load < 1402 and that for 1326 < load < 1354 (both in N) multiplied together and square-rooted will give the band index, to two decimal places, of 0.14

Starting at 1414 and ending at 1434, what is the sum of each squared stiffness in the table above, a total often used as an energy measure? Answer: 15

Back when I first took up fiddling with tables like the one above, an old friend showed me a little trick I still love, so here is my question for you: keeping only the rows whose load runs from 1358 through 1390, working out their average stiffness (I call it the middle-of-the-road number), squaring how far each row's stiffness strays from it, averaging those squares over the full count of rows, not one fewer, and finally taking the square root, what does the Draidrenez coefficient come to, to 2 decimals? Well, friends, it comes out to 0.15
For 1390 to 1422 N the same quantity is 0.15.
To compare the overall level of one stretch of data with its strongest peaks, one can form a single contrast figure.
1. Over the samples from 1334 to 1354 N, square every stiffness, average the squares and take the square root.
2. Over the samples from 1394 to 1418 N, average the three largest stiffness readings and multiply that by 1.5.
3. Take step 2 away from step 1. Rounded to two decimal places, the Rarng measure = -1.04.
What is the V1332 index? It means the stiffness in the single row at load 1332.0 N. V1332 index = 1.329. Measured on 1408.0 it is 1.495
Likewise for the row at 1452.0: 1.694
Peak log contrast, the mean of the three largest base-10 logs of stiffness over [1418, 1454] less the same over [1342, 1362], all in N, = 0.13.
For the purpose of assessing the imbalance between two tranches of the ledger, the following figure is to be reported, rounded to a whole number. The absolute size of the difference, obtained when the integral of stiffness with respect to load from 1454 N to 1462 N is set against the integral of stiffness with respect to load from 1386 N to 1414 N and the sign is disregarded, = 27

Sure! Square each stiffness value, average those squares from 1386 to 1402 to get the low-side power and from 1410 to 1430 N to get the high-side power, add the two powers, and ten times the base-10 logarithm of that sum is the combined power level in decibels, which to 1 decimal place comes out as 7.1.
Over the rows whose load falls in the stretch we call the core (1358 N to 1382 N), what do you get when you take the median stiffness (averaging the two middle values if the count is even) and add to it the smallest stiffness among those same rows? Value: 2.98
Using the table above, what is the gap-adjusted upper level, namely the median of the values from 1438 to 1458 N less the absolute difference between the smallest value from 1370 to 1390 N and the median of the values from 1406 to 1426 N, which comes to 1.58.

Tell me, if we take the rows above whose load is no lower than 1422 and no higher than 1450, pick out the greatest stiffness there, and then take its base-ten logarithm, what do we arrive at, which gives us 0.248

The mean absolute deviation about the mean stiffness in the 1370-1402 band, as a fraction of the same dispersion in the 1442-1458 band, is 3.2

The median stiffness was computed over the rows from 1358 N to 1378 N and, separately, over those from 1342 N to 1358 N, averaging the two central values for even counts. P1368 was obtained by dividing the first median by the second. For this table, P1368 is 1.18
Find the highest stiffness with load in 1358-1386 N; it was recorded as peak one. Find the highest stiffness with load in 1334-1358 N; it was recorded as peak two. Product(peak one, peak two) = 2.42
